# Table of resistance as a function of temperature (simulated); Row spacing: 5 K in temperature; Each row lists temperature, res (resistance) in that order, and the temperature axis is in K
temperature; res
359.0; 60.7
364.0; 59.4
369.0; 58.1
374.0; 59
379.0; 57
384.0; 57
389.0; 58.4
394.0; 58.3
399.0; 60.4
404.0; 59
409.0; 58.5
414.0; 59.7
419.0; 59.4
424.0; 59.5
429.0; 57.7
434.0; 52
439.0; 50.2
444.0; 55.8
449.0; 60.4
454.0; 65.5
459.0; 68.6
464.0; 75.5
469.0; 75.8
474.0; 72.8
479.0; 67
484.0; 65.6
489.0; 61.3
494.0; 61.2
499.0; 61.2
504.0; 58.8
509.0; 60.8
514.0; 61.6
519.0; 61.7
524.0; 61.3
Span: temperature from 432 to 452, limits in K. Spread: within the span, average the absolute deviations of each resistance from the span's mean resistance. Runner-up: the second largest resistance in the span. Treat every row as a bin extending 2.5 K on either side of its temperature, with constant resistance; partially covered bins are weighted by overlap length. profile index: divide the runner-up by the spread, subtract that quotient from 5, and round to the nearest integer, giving -11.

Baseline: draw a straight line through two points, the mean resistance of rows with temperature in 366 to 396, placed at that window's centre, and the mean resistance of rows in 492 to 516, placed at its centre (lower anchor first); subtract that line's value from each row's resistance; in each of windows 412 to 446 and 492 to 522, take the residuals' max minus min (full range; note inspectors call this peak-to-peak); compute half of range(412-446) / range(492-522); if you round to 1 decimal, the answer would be 1.9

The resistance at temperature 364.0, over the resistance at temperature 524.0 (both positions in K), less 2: -1.03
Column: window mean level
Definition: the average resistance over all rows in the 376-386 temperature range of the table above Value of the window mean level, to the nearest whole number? 57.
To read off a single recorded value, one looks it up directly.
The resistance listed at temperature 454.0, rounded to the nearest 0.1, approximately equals 65.5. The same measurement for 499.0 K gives 61.2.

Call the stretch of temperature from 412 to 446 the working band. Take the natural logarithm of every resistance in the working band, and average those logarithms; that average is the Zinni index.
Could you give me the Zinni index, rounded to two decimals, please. 4.03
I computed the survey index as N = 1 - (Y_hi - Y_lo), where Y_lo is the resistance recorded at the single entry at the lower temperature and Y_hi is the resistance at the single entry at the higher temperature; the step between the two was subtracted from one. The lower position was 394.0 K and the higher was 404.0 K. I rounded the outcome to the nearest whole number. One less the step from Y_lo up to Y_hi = 0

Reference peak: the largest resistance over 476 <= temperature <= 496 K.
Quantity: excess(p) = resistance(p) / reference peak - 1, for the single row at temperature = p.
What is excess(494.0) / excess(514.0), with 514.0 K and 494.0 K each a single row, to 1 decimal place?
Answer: 1.1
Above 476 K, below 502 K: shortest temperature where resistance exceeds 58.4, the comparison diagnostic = 479.0 K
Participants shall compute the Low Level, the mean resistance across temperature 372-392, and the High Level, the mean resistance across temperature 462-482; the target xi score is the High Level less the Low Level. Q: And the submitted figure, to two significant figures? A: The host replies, 15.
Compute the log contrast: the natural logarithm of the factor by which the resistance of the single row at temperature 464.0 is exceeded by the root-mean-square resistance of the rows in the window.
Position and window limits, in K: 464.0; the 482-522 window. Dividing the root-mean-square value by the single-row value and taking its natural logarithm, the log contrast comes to -0.20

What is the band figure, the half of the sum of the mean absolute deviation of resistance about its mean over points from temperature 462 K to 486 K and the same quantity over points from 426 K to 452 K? 3.7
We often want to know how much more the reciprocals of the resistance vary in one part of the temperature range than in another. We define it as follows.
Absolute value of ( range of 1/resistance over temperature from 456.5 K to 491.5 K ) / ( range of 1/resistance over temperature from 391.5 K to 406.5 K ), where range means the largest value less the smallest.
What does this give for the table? 5.2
